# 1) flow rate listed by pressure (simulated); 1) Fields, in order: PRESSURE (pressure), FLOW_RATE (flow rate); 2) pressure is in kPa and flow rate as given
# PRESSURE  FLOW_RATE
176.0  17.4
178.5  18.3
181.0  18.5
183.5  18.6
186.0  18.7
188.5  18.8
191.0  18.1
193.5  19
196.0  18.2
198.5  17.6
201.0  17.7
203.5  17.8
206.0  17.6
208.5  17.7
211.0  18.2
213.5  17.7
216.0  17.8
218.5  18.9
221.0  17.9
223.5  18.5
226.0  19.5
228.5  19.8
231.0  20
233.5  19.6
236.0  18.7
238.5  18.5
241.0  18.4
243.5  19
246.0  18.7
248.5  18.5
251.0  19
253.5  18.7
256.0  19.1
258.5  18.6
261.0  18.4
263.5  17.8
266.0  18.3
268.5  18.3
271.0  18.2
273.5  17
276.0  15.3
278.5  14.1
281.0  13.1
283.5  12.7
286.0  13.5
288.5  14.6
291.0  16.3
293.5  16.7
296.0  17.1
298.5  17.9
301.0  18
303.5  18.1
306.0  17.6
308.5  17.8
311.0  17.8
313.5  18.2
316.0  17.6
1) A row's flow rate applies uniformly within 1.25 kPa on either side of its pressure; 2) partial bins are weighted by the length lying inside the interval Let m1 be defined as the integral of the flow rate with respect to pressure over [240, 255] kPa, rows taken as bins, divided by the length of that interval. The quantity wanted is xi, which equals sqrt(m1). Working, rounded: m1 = 18.7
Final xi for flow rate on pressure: 4.33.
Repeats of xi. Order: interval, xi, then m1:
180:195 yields 4.31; 18.6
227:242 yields 4.38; 19.2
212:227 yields 4.29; 18.4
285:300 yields 4.01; 16.1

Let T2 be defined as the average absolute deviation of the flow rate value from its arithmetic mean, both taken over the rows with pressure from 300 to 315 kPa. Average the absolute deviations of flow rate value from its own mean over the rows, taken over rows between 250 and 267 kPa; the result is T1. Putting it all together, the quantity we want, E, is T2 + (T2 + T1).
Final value 0.7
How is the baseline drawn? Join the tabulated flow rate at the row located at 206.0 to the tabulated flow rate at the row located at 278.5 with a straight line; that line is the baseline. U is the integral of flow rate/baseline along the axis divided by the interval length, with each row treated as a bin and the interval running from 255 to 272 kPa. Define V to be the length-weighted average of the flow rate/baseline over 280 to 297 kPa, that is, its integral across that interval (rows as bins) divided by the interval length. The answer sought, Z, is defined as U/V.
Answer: 1.13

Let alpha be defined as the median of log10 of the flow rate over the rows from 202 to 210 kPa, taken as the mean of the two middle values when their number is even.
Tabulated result 1.25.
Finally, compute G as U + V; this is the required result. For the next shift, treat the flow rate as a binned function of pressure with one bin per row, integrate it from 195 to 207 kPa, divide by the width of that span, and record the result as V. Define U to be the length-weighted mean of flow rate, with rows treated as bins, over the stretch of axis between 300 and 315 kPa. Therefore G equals 35.7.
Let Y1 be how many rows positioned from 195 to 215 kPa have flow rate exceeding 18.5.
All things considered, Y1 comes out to 0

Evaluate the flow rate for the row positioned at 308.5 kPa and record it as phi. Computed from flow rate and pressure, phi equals 17.8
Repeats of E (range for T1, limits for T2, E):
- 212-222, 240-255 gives 0.8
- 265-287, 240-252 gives 2.5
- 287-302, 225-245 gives 2.0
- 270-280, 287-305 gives 3.3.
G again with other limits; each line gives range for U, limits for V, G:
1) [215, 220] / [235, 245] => 37.0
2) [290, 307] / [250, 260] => 36.2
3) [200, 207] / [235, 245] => 36.4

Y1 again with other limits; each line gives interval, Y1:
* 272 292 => 0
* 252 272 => 3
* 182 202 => 4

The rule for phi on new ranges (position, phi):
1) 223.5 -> 18.5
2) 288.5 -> 14.6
